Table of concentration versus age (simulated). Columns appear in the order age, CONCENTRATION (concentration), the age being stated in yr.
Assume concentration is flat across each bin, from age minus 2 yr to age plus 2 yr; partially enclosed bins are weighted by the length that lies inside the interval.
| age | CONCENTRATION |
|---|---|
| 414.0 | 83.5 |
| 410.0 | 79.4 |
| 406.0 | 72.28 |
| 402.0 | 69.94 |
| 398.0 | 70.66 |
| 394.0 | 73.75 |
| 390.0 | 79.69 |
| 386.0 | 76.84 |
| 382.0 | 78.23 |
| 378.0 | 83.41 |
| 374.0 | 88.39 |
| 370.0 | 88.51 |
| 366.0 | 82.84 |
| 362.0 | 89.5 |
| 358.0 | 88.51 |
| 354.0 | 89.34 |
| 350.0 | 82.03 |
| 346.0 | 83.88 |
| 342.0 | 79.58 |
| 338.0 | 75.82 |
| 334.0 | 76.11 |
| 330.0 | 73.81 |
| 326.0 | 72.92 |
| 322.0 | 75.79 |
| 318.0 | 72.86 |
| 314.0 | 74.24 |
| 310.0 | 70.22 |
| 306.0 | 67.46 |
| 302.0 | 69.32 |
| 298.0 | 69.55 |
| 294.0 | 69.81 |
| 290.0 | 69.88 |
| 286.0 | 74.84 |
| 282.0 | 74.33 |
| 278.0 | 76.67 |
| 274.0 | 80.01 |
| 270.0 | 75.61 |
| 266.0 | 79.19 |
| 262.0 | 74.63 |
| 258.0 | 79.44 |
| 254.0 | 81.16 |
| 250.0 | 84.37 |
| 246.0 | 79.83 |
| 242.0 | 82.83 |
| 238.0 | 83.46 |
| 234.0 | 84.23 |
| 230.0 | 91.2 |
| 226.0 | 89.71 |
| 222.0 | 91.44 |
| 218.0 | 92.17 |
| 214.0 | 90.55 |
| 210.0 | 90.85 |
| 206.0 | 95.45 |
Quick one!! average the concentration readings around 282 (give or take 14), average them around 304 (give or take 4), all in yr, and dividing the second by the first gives 0.92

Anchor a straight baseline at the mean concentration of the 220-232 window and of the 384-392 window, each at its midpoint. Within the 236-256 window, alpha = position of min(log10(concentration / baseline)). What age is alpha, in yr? 246.0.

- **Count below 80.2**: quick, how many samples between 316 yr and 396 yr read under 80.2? 11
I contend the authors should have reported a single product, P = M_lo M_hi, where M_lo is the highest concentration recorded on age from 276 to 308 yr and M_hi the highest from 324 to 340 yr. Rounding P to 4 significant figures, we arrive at 5835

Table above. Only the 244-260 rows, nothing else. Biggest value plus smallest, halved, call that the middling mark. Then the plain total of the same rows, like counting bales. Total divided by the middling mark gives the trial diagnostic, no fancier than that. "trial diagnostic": 3.97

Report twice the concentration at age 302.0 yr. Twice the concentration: 139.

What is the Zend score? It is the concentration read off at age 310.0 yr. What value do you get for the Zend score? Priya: 70.22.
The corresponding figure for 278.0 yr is 76.67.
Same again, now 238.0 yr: 83.46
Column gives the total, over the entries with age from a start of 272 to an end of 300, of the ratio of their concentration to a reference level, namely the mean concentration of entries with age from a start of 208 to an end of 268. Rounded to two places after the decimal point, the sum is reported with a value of 6.06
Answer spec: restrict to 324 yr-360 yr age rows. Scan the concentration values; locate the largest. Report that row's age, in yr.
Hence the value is 354.0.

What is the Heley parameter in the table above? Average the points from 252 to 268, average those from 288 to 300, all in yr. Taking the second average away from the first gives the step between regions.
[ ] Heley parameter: 9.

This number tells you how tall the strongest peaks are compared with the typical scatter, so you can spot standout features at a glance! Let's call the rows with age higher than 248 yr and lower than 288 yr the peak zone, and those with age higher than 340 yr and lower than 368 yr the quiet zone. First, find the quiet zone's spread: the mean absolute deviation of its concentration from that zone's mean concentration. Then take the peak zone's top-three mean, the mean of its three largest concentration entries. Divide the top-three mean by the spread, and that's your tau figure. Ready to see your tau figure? 24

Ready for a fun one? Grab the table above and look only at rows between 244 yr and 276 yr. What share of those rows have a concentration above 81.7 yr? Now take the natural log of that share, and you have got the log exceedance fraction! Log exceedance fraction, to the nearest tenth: -2.1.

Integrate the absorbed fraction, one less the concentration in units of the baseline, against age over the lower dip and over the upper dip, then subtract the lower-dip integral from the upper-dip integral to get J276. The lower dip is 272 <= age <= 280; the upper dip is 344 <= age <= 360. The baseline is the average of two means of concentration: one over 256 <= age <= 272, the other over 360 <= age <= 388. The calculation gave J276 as -1.3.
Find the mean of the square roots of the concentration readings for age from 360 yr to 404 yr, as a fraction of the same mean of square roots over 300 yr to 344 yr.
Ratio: 1.04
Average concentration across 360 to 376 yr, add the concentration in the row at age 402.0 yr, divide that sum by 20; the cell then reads 7.86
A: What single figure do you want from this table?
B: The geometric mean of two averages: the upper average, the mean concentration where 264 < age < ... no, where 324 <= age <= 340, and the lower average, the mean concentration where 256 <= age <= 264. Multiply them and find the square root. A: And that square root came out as 76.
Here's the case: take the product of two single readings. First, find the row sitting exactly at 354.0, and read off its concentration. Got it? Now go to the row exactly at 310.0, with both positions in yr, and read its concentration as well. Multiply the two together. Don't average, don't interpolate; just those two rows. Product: 6273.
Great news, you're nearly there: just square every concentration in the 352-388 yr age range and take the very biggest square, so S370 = 8010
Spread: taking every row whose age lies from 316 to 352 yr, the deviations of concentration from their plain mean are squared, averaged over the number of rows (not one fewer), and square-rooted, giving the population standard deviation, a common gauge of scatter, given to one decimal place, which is 3.8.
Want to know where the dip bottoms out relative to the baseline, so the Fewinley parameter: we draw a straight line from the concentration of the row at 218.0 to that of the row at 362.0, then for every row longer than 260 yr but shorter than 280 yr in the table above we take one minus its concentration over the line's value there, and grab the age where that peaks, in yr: 262.0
